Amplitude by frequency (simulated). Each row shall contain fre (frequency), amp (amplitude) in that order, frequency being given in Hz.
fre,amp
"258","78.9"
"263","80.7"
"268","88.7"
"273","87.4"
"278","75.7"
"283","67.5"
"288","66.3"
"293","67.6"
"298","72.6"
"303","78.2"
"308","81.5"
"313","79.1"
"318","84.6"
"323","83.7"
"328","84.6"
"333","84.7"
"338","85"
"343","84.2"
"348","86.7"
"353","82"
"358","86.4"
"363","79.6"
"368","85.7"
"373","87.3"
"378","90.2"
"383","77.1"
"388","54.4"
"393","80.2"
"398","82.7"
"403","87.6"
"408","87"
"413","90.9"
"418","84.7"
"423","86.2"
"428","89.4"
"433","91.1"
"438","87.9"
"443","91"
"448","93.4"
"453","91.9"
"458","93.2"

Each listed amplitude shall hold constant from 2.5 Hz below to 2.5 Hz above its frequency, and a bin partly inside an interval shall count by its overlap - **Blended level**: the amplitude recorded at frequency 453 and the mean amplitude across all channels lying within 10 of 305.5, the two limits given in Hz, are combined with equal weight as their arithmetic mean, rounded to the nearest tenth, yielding 84.9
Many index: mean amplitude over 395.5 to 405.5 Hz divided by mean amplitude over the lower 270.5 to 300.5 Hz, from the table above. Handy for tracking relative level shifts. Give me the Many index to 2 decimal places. 1.17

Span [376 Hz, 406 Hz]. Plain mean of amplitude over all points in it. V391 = 79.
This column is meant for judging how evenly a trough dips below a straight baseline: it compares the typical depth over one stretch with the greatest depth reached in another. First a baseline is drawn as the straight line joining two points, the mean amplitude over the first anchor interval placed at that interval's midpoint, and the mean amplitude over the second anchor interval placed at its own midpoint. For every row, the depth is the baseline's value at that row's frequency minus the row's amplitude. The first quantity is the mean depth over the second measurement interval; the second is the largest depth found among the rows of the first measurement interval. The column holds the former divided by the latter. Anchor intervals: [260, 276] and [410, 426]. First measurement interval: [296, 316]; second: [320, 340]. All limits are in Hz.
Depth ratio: 0.1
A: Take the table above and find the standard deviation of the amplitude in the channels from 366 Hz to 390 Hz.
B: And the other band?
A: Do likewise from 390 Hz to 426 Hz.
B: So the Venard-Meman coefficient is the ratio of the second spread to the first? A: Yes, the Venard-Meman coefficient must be 0.2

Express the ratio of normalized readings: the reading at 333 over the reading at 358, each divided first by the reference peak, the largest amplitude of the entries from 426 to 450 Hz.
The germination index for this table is 0.98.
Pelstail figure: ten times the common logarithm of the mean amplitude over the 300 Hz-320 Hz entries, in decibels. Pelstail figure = 19.1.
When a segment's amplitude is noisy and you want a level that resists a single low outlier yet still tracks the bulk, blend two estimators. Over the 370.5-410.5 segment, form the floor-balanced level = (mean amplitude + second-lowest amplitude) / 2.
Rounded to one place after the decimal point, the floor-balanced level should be 79.0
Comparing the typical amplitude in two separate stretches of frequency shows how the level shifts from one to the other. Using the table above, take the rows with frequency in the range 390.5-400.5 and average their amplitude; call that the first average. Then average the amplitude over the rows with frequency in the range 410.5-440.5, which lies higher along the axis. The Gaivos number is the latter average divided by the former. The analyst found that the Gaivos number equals 1.08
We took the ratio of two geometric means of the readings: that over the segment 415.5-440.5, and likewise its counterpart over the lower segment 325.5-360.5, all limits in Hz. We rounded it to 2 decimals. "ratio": 1.04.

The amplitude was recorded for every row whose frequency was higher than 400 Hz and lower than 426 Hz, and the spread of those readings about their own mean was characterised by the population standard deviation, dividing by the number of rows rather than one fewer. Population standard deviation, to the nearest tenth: 2.1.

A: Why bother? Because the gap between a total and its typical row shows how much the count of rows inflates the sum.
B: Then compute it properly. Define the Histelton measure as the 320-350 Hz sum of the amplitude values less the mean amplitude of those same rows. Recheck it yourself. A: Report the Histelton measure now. 424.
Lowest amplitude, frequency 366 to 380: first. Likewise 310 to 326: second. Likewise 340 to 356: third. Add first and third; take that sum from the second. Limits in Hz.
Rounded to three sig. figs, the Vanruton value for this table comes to -88.6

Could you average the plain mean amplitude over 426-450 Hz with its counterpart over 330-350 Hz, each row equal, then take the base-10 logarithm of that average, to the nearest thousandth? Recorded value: 1.944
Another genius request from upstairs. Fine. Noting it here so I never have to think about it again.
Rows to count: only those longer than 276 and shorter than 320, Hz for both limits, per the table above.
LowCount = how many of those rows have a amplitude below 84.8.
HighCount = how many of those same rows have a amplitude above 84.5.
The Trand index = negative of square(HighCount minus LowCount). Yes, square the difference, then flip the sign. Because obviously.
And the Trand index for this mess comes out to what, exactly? -64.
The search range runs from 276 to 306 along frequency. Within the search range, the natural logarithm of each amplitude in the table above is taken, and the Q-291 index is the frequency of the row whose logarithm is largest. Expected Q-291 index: 303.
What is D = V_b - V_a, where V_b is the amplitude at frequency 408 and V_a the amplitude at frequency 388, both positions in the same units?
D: 33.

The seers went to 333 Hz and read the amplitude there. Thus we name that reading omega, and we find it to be 84.7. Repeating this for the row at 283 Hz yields 67.5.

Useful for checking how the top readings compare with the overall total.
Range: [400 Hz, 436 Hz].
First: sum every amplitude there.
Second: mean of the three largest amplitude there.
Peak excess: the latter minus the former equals -526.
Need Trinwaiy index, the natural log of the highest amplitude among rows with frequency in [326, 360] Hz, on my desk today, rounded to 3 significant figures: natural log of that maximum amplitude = 4.46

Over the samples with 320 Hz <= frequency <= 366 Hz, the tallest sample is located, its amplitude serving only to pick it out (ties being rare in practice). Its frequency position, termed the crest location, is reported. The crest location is 348 Hz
